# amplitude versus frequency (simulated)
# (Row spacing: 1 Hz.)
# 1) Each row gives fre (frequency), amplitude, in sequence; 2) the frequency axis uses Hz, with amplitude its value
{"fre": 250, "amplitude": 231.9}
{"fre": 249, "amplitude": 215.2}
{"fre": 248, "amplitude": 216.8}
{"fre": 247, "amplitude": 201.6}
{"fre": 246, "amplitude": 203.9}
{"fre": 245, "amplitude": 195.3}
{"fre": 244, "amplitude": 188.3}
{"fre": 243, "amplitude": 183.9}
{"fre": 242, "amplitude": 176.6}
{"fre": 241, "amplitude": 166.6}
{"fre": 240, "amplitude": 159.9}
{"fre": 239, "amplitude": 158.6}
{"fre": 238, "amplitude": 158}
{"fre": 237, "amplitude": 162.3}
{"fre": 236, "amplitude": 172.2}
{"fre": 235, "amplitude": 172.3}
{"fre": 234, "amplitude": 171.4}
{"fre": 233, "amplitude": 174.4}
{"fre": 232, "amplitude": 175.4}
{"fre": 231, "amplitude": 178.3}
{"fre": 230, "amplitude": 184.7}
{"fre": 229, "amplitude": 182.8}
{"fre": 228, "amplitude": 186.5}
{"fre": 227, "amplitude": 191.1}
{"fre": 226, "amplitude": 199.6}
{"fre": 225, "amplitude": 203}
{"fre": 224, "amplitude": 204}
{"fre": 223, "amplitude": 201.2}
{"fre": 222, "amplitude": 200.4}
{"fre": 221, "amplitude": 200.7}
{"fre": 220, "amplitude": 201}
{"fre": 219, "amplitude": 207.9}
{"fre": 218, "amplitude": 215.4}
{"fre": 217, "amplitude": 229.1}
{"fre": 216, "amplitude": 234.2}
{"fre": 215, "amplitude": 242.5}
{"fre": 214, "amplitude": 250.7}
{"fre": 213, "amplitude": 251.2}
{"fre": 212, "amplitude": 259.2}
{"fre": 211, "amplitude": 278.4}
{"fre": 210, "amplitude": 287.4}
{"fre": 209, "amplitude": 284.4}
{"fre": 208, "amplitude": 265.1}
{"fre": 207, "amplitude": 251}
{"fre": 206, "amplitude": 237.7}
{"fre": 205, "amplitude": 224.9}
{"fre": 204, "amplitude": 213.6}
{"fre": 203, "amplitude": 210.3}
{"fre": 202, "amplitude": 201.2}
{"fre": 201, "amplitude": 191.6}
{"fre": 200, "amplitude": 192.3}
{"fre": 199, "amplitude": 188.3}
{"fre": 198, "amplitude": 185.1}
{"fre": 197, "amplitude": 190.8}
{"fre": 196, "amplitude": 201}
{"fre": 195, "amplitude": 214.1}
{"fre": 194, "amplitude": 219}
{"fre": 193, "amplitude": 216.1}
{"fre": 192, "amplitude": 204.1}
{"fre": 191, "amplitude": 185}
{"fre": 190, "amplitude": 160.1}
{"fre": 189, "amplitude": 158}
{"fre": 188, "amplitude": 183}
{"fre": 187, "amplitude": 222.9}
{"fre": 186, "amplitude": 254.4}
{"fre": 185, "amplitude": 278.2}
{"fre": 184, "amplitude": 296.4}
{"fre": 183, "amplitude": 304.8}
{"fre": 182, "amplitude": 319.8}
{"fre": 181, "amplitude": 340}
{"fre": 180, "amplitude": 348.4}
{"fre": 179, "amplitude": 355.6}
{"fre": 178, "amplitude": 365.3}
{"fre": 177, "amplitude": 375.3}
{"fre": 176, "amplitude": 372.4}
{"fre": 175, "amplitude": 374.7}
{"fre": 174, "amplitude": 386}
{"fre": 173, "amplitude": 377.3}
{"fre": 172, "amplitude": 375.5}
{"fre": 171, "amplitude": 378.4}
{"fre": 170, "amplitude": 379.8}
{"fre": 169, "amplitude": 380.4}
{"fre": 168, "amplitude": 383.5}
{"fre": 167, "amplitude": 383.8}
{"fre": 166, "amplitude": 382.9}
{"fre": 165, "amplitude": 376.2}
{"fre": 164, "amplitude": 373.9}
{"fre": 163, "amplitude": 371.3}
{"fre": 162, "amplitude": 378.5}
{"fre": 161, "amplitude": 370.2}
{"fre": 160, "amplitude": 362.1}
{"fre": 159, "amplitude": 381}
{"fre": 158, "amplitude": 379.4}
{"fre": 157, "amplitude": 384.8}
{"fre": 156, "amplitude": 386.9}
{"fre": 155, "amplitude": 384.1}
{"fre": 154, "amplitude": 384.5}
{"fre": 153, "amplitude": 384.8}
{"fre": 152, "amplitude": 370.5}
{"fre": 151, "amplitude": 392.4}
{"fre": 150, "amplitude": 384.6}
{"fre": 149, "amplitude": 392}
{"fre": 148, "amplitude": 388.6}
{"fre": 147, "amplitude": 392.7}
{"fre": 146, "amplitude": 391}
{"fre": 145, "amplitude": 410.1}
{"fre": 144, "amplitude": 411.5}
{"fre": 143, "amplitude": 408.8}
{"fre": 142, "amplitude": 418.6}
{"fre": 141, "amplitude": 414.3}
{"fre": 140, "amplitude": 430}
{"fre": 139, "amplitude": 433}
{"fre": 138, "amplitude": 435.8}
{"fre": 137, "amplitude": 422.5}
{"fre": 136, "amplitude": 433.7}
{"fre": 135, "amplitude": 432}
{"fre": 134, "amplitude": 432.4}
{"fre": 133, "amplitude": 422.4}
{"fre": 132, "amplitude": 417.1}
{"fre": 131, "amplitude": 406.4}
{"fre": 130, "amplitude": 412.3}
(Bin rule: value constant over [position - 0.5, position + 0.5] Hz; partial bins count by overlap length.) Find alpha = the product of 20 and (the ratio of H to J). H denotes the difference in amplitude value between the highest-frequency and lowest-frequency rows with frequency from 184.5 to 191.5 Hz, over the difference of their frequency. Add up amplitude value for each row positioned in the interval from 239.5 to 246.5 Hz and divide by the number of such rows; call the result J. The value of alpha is -1.71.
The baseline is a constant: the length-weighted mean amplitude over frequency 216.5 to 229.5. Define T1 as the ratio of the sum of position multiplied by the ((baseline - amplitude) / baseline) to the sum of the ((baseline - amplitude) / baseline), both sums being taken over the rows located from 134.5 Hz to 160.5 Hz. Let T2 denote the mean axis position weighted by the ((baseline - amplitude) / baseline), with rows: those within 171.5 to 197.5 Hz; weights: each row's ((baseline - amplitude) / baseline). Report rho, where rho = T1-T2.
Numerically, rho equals -30.8 Hz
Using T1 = 146.8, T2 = 177.5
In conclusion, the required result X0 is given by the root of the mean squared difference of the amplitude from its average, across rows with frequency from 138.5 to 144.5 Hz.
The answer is 9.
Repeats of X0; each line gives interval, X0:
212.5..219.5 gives 16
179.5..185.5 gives 24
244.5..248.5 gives 8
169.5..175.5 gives 4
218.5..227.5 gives 4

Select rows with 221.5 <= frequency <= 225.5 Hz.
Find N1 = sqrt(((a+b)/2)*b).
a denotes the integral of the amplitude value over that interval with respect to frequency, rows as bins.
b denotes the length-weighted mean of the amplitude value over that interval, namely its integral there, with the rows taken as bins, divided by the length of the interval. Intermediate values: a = 809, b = 202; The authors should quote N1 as 320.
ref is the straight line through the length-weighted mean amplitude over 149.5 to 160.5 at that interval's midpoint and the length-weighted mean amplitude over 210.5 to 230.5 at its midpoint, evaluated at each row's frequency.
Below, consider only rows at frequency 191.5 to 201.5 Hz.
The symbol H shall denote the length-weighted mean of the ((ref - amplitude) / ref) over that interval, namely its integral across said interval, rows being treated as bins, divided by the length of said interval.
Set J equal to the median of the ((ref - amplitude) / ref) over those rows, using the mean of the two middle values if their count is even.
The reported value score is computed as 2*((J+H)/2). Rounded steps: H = 0.28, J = 0.3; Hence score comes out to 0.6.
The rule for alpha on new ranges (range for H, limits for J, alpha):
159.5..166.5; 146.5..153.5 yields 0.18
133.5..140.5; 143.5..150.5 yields -0.02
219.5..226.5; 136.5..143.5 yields -0.01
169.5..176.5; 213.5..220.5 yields -0.11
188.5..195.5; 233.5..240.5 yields 1.13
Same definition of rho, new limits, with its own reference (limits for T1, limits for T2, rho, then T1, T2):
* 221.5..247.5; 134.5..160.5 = 89.6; 236.3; 146.8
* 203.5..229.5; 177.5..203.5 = 29.7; 209.6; 180.0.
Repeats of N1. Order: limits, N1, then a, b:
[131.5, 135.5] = 674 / 1704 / 426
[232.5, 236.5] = 273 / 690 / 173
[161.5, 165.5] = 593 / 1500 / 375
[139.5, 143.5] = 661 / 1672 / 418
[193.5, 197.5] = 326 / 825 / 206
